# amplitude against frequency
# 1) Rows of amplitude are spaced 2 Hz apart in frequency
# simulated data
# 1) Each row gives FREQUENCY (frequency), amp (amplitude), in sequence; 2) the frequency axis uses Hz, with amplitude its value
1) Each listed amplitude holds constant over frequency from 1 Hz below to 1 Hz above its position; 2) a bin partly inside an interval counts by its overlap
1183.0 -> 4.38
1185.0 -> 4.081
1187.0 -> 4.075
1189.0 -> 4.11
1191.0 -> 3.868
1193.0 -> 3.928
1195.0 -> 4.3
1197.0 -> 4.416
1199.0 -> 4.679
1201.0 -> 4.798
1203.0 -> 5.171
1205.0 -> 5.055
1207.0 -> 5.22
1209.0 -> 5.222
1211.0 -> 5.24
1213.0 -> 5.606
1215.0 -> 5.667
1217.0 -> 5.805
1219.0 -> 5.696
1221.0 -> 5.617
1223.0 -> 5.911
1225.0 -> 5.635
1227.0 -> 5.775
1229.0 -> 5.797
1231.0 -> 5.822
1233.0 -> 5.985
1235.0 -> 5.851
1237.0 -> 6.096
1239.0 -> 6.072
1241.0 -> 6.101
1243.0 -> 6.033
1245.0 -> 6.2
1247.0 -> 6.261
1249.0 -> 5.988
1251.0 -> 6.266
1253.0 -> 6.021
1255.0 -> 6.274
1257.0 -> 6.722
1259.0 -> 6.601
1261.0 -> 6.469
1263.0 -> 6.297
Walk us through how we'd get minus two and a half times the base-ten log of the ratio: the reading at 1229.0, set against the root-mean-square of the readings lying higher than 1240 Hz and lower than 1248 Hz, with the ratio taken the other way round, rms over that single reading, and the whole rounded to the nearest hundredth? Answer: -0.06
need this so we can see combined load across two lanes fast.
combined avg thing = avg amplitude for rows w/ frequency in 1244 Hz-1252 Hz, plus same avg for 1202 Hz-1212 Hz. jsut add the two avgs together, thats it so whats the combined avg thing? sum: 11.4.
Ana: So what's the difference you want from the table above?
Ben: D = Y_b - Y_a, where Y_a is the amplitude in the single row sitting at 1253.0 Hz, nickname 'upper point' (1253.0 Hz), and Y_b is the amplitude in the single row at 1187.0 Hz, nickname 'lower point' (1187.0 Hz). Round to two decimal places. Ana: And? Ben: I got -1.95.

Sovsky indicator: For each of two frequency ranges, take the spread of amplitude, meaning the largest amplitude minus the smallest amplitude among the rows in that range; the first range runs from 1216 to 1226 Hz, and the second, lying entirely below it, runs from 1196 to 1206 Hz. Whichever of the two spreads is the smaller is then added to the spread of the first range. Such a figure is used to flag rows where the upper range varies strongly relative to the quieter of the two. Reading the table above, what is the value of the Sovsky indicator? 0.59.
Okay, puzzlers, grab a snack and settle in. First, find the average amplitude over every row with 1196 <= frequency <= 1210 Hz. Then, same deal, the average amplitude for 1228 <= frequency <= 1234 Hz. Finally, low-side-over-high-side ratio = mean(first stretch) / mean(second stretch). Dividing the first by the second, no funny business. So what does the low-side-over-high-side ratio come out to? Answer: 0.841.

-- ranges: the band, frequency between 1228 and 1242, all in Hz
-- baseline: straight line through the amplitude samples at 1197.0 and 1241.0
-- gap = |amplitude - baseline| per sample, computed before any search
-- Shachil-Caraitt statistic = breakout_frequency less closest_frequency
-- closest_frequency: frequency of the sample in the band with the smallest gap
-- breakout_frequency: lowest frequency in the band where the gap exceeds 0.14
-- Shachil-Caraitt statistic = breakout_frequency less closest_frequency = -12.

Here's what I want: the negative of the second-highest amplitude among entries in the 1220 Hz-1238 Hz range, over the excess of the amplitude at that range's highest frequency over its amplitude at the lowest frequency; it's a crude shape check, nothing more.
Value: -12.5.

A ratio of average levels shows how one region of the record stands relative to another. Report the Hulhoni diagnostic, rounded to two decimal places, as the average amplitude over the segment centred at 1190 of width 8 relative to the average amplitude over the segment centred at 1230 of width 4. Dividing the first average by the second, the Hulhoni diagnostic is 0.69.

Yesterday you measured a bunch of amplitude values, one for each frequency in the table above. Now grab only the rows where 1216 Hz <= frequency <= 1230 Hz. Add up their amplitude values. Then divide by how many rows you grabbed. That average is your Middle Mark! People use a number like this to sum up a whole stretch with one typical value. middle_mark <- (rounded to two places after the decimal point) 5.75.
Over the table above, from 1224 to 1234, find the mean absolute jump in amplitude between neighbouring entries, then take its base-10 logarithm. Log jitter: -1.06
